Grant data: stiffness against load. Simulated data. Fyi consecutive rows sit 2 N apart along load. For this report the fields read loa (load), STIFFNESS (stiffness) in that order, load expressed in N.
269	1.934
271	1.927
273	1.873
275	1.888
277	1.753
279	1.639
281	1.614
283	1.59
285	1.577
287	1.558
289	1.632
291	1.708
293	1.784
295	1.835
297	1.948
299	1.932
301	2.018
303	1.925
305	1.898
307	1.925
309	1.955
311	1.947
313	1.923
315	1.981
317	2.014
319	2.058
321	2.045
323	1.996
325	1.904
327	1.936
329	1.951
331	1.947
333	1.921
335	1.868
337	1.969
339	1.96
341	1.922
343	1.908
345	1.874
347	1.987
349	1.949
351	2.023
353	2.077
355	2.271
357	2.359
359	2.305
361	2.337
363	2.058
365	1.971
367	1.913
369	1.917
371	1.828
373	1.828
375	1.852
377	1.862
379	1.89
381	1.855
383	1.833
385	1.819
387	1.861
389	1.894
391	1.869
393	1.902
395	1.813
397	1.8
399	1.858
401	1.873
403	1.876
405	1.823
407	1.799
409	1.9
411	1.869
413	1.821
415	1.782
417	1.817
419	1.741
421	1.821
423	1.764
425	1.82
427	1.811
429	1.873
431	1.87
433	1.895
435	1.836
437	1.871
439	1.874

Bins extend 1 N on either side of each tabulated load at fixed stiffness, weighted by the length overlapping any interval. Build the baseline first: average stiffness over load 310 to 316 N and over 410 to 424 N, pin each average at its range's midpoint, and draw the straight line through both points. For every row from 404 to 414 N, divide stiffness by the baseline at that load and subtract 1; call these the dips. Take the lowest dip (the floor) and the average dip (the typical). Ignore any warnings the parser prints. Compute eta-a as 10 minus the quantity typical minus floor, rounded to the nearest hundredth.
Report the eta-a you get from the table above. 9.97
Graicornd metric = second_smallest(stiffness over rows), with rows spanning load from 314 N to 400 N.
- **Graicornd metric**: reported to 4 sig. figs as 1.813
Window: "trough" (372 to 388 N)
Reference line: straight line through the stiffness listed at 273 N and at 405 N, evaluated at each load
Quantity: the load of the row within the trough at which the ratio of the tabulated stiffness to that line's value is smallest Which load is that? 385 N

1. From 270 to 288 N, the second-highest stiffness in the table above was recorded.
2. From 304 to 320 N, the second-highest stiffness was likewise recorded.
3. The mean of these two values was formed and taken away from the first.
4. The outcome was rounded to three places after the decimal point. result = -0.063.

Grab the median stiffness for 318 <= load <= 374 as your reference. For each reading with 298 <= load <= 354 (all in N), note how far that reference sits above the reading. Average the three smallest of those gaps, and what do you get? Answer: -0.10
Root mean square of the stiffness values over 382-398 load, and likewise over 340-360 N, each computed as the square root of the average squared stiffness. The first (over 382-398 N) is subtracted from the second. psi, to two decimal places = 0.23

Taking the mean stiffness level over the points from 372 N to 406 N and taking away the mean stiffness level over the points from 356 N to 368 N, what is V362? -0.30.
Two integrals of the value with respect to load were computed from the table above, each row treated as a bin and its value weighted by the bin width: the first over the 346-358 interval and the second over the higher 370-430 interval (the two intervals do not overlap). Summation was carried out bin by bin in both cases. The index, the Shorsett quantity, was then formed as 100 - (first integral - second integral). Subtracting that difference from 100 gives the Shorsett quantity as 185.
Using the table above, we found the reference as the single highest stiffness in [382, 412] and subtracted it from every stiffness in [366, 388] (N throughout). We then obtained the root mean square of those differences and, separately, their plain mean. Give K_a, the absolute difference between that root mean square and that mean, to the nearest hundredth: 0.10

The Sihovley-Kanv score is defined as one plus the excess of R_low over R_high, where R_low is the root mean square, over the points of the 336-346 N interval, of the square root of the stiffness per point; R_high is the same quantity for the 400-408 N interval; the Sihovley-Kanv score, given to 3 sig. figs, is 1.03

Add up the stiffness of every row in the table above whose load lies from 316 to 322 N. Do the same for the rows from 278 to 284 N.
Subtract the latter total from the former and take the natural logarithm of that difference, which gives 0.2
